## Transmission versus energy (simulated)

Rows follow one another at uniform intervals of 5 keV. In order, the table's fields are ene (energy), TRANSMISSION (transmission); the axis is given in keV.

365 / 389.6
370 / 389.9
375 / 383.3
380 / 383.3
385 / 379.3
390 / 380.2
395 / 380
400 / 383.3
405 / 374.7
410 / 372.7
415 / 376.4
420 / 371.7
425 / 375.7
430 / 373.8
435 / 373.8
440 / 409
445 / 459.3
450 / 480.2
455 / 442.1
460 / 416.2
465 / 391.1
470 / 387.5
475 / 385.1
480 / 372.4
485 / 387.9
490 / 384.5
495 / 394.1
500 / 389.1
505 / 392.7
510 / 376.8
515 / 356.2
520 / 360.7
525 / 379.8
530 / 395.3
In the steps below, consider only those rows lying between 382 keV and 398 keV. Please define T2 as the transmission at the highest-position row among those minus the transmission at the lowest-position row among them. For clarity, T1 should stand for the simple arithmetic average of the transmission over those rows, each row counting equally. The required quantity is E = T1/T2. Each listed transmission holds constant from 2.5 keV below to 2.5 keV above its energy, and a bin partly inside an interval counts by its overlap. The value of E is 543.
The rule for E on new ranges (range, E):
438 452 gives 6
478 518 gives -24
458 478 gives -13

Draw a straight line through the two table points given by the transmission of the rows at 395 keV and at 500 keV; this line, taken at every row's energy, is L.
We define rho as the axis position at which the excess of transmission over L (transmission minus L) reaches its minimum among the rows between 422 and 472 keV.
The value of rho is 435 keV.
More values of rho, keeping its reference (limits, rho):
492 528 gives 515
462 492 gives 480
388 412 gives 410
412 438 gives 420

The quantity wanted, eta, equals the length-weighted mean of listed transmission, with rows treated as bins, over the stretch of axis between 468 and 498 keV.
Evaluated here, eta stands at 385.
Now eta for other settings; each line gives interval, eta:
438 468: 433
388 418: 378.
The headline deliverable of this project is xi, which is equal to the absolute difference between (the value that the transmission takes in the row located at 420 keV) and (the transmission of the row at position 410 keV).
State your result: 1.0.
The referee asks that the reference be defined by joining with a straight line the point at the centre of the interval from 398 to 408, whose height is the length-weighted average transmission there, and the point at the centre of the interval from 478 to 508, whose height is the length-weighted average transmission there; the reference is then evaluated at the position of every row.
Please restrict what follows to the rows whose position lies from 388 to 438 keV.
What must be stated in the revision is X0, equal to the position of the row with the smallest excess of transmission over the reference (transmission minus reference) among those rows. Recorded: 420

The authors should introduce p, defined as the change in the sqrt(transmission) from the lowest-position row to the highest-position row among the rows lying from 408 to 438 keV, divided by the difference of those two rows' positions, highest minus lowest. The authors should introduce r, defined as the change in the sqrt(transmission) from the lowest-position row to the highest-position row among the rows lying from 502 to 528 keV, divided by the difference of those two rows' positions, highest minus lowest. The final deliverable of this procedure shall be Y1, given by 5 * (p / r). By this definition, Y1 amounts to 0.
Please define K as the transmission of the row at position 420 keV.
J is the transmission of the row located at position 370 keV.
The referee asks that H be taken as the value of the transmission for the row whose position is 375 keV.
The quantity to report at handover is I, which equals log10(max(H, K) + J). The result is 2.888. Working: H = 383.3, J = 389.9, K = 371.7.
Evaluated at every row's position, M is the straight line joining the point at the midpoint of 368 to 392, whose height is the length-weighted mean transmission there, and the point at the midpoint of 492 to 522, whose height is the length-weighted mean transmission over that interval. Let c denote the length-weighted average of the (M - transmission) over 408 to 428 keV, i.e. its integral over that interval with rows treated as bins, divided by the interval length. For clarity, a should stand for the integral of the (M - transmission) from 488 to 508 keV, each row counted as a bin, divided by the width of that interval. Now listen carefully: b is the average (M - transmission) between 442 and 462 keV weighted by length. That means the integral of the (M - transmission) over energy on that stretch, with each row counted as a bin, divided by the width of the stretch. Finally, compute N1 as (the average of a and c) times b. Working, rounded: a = -11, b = -69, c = 8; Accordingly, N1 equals 113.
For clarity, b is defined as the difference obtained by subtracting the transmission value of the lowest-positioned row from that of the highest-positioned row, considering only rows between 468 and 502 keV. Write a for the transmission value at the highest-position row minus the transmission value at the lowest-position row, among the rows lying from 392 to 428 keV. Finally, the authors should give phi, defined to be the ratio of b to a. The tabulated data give -0.4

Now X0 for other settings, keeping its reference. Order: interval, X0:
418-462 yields 420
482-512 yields 510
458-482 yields 480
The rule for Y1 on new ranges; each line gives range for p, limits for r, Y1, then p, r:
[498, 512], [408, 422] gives 61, -0.031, -0.003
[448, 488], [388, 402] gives -40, -0.063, 0.008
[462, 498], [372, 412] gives -2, 0.003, -0.008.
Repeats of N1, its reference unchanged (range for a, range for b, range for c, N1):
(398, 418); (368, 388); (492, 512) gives 1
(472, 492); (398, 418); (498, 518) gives -7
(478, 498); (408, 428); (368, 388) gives -24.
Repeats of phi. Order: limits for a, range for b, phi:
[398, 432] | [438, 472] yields 2.3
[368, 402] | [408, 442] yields -5.5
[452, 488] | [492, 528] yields 0.3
